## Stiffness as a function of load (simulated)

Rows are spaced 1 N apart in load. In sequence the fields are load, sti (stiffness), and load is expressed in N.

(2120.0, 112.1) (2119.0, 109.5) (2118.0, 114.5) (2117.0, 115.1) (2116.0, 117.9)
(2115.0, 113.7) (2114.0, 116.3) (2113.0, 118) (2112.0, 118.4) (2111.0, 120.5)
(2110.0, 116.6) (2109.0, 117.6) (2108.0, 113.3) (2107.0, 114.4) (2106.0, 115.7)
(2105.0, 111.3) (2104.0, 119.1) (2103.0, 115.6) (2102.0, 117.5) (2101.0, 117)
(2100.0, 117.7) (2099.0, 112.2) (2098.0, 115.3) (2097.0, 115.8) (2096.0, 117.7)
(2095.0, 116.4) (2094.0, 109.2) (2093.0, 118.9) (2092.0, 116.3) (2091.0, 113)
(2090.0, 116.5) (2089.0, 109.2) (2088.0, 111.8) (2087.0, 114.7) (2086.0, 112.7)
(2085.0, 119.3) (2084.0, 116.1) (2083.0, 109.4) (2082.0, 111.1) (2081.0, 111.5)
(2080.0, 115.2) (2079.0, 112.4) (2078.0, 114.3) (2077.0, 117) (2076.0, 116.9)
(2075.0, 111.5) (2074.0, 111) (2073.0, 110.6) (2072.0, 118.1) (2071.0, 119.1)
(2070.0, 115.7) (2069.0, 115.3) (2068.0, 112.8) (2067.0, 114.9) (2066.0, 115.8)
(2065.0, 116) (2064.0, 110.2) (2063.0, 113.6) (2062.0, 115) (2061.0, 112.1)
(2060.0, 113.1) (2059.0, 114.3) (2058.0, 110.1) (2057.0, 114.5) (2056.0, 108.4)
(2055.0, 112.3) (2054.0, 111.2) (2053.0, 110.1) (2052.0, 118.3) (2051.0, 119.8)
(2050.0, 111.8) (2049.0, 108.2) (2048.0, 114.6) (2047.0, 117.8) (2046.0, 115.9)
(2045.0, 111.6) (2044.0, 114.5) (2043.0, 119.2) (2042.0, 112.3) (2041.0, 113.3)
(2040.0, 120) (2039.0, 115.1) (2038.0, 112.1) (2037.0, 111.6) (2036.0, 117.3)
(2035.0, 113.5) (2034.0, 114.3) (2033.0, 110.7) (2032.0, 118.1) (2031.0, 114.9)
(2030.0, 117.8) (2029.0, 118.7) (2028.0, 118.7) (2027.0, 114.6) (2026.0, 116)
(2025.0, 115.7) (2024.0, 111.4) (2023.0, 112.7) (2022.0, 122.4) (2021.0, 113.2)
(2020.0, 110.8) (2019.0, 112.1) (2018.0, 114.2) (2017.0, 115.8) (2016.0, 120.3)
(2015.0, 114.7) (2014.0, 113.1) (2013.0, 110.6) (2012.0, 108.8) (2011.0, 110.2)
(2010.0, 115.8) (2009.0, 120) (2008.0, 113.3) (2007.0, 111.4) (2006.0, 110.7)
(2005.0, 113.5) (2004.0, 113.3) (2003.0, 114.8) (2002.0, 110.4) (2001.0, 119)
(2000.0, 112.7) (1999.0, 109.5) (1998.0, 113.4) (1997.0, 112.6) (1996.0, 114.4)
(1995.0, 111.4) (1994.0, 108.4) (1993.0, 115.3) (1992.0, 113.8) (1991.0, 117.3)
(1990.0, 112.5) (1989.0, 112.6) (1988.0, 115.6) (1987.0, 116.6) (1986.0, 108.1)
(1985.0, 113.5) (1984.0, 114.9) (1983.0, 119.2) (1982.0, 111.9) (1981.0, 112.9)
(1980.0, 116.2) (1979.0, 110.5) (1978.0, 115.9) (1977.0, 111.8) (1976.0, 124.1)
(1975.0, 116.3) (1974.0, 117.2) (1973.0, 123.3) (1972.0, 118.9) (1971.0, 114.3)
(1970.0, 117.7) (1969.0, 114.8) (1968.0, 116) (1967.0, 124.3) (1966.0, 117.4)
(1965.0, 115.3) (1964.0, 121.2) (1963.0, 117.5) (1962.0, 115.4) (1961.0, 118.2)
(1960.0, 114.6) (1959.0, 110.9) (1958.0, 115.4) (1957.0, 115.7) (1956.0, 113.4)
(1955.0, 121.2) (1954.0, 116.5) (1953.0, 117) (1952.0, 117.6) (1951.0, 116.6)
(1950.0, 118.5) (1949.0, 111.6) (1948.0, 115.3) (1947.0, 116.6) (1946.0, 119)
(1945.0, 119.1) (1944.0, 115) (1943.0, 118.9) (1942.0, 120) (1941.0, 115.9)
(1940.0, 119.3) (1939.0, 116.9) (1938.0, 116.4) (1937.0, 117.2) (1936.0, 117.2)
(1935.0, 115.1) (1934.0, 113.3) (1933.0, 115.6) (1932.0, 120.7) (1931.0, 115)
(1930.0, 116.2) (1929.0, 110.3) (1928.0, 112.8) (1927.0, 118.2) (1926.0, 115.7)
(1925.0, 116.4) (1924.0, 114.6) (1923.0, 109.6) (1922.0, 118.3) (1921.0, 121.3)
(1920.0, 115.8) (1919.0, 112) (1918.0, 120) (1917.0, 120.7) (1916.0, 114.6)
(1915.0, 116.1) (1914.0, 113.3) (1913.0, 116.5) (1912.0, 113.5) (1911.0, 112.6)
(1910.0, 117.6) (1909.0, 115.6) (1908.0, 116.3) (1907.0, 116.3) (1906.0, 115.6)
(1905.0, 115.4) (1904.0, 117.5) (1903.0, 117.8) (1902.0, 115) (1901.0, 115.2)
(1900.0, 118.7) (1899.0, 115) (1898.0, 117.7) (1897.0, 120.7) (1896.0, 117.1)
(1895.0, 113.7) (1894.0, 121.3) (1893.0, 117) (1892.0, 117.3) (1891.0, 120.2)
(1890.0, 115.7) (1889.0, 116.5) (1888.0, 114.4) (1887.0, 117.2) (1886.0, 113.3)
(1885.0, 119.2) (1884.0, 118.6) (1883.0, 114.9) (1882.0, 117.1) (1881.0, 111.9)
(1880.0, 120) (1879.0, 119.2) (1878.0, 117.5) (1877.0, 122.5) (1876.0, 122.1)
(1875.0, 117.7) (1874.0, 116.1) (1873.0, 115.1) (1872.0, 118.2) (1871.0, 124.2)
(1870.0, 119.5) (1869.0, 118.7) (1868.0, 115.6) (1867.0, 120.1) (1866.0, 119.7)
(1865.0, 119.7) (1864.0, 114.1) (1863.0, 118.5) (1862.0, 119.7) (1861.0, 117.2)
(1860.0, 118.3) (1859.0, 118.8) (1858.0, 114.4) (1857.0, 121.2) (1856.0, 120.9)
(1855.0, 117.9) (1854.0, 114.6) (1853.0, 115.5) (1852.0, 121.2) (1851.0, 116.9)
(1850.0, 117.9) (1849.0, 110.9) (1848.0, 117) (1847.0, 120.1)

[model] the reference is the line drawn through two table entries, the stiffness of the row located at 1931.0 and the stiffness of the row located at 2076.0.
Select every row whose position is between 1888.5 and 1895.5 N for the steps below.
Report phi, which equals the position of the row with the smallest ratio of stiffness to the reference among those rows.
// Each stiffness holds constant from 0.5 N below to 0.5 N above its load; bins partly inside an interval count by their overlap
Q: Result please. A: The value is 1895.0 N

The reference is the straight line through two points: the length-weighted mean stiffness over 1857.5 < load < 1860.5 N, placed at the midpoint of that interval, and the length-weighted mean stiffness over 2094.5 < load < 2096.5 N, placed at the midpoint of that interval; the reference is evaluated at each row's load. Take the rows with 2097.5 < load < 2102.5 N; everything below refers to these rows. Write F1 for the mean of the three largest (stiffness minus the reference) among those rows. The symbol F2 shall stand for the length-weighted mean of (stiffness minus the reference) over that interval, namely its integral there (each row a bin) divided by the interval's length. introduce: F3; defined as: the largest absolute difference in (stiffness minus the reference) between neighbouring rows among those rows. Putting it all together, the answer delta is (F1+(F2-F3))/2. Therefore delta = -3.1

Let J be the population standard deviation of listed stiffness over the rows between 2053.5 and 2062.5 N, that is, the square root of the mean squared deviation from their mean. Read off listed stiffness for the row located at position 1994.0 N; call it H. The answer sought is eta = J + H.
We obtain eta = 110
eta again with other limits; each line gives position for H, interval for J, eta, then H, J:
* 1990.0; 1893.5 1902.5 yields 115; 112.5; 2.5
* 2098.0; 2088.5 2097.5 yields 119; 115.3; 3.3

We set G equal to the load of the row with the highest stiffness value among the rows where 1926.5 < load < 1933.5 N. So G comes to 1932.0 N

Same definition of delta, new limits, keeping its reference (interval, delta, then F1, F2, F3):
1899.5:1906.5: -1.7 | 0.9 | -0.7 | 3.5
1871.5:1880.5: 0.5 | 4.4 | 1.6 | 5.0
